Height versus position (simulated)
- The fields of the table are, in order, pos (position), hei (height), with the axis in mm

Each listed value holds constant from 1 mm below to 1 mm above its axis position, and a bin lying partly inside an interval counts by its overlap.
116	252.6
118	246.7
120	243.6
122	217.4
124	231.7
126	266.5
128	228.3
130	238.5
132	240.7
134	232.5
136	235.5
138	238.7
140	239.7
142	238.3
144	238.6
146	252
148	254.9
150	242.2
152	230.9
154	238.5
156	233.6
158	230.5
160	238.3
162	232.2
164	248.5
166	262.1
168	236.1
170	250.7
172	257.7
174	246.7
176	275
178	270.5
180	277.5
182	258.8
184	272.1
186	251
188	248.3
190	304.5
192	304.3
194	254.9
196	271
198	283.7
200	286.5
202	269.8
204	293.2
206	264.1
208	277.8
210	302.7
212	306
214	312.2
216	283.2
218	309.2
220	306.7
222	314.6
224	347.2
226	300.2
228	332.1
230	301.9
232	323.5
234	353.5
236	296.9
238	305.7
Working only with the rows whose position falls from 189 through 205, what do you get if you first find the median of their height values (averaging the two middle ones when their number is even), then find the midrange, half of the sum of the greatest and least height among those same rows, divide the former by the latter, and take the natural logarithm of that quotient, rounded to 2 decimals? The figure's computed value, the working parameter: 0.02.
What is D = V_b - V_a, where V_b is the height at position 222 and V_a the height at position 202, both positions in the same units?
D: 44.8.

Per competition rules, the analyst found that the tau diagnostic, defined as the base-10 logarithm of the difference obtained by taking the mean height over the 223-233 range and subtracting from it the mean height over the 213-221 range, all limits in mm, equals 1.26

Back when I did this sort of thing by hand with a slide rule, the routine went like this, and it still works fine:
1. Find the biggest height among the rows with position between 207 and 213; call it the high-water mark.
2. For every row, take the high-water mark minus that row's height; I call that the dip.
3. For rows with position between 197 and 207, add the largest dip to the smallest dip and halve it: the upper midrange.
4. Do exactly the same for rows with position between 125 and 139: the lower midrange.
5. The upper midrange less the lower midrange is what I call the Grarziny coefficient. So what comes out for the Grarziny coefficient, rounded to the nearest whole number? -31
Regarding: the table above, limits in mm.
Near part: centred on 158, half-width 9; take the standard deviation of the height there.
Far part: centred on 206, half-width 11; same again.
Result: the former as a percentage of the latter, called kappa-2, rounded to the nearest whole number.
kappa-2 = 65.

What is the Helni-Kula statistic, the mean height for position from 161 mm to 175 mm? 248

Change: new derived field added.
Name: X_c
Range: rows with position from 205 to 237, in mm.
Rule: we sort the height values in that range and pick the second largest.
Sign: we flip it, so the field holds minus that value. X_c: -347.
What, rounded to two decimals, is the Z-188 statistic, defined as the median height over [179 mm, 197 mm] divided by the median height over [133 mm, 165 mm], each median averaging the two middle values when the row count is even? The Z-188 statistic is 1.14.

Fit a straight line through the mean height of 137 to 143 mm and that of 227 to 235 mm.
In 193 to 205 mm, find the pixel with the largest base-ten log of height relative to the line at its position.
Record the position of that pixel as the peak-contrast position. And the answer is 204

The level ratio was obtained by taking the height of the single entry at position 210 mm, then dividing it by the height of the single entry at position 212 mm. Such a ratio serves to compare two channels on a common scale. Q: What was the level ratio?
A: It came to 0.99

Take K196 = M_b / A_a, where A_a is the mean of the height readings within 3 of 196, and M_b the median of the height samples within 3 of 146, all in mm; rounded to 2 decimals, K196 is 0.93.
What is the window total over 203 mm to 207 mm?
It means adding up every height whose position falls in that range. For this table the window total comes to 557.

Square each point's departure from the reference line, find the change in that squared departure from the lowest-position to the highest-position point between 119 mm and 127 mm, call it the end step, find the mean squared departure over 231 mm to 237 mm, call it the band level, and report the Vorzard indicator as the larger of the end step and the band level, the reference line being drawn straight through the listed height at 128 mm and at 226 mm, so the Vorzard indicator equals 1125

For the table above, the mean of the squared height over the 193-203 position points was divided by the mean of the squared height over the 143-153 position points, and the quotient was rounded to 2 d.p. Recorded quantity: 1.26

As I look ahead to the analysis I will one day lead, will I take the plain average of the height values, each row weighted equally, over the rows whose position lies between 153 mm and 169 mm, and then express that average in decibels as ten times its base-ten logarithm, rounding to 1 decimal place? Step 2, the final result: 23.8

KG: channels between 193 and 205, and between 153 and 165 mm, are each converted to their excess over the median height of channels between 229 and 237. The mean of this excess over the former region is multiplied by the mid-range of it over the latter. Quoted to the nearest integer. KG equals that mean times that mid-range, 2649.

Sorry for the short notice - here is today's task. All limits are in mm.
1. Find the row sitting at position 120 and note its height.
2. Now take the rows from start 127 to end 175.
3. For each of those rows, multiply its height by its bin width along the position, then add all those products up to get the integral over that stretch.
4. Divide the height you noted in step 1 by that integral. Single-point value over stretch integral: 0.0211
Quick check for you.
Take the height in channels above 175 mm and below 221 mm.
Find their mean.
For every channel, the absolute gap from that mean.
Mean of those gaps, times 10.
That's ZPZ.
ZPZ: 167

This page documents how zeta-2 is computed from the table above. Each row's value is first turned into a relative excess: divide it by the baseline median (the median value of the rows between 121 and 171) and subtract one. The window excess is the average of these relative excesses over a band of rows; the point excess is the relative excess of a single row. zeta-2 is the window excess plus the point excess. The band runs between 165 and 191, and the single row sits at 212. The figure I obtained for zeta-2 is 0.38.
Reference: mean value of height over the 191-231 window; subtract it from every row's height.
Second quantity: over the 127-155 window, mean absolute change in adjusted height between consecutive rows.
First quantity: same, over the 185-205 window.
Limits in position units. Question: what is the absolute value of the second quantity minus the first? 14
